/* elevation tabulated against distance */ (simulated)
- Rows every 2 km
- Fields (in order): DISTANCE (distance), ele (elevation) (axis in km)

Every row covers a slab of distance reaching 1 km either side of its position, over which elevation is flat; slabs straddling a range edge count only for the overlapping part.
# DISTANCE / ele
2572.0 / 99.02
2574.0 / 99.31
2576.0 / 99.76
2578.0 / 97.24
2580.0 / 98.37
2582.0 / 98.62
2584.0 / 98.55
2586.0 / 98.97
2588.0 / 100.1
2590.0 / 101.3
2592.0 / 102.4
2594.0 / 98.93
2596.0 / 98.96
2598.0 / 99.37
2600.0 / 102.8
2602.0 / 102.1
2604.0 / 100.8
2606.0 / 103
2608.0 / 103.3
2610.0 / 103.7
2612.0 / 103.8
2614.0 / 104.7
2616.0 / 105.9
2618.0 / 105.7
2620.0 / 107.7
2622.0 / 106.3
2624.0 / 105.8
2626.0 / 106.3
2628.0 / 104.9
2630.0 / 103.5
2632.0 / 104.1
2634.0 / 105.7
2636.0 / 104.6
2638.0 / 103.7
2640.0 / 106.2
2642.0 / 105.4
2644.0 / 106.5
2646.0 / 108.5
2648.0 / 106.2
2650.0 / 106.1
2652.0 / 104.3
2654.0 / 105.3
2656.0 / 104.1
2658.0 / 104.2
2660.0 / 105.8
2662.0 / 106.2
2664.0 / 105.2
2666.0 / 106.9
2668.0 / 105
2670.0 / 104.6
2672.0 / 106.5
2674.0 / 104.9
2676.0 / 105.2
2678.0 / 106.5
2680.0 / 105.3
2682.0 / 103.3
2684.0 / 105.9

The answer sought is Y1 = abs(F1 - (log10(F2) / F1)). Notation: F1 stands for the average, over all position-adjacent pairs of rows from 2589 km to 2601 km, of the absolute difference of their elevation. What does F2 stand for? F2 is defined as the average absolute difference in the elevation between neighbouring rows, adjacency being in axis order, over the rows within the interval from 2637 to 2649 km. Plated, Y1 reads 1.5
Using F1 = 1.7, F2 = 1.7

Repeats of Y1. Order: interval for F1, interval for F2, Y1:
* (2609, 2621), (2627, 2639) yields 0.8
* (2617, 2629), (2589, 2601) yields 1.0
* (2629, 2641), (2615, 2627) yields 1.4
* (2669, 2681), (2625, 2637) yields 1.2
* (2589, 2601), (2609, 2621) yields 1.7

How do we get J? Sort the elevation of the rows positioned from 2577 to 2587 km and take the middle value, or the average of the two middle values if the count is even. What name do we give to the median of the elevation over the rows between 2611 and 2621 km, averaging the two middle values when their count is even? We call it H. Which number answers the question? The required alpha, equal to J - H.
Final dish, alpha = -7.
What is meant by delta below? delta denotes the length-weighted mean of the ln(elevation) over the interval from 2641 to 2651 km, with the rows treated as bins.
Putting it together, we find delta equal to 4.67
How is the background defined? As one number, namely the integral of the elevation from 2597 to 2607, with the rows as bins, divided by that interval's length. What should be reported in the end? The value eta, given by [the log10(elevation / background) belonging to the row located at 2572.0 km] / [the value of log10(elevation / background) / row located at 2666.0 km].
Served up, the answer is -0.5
